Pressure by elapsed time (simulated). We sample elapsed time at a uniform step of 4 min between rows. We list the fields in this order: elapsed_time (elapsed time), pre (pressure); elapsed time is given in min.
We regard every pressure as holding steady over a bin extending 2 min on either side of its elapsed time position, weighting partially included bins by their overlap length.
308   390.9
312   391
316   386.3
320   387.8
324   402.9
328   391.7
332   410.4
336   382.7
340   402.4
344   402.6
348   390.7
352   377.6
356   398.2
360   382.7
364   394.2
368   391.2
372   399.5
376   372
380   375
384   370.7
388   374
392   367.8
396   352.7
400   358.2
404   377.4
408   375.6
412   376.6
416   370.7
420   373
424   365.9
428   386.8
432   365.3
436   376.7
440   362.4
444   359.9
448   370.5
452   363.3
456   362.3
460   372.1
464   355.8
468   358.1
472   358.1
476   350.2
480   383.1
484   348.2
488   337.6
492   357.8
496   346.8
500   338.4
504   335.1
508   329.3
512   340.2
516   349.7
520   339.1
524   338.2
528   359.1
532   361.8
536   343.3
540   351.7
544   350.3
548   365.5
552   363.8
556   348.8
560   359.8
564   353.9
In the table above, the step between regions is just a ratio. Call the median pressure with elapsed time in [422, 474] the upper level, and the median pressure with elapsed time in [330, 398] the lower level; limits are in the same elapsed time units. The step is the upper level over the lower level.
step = 0.949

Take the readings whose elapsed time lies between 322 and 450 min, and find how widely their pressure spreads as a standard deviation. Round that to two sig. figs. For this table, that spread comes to 15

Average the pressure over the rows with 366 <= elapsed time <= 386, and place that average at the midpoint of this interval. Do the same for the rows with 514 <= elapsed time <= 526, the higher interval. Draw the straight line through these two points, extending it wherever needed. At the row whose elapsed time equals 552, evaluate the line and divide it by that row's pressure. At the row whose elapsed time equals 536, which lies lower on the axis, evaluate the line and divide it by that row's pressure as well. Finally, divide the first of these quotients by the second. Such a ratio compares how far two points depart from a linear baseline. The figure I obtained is 0.93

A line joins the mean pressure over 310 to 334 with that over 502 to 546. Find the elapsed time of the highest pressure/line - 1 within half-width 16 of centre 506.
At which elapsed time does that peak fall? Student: 492 min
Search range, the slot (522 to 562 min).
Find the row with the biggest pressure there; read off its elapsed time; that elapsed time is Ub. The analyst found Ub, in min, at 548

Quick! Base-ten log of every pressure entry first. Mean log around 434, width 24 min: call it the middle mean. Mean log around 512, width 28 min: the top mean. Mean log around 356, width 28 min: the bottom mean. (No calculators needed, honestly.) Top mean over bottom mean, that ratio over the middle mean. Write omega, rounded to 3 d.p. 0.380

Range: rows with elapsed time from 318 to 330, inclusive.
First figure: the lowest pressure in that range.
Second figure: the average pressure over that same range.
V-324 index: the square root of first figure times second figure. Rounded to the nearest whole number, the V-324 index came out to 391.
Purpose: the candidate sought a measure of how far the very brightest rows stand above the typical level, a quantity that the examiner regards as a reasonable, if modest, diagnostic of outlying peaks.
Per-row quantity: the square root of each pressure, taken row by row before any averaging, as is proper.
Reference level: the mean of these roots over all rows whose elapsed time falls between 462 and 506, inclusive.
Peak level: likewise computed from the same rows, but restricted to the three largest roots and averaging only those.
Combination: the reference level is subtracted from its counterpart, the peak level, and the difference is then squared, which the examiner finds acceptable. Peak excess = 0.151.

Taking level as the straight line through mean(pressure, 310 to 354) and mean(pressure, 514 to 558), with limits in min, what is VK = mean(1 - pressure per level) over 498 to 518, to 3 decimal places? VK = 0.053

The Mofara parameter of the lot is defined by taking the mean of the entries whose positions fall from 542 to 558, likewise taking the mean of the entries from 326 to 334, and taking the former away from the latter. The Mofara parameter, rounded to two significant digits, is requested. 44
